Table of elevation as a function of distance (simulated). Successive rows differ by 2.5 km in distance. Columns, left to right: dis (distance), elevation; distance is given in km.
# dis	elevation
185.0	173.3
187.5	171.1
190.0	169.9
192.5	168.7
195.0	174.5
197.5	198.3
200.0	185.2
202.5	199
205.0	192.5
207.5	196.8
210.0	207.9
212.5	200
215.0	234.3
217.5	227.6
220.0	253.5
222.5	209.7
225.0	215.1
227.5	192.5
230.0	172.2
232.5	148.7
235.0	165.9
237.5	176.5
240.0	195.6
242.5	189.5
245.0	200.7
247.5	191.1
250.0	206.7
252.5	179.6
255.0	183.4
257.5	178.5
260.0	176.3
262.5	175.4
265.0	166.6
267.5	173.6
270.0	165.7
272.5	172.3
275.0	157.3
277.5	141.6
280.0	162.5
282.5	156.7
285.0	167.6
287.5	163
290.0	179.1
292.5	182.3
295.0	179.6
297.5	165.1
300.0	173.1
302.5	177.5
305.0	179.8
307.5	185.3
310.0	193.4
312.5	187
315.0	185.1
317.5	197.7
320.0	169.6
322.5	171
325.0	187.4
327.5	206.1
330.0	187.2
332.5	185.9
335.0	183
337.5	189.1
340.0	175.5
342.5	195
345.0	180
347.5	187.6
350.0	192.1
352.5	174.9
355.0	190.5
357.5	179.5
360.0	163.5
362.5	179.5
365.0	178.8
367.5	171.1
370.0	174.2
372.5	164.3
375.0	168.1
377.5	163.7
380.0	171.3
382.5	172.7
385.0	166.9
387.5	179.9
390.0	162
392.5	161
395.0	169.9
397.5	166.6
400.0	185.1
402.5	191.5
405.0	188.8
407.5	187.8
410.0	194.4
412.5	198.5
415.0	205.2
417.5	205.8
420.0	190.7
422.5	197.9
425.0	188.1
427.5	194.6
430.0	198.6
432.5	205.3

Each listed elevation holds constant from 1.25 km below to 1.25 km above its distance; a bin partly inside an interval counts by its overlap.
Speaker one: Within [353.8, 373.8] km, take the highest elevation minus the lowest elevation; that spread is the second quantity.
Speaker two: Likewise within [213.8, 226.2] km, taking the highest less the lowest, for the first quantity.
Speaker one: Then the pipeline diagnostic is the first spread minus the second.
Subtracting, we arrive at 17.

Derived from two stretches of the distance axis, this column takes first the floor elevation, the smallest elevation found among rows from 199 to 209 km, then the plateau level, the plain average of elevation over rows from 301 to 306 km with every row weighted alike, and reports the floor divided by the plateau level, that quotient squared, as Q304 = 1.1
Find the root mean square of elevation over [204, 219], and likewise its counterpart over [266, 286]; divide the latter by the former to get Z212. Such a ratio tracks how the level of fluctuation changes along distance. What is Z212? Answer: 0.77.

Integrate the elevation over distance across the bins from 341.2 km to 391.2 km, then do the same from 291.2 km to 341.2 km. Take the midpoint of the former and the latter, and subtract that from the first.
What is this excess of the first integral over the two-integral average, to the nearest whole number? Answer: -181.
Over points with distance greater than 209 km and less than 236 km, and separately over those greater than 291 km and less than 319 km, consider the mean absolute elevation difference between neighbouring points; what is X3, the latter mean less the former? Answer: -14.1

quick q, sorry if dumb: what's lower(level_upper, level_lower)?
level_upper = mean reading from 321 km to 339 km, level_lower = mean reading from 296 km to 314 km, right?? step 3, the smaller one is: 180.2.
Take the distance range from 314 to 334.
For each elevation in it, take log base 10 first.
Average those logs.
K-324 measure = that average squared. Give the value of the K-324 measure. 5.15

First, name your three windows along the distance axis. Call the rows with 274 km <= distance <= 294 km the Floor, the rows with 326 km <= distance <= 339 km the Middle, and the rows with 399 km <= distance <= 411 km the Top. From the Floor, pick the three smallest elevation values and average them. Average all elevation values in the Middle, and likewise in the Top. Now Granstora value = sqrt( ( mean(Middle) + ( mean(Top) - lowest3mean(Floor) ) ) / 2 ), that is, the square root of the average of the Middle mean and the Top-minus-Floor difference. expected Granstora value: 10.7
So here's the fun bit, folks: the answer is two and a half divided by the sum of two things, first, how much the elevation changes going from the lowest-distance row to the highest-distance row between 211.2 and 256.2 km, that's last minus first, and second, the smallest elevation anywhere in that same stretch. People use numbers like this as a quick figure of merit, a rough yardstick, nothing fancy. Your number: 0.0189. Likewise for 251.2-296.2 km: 0.0177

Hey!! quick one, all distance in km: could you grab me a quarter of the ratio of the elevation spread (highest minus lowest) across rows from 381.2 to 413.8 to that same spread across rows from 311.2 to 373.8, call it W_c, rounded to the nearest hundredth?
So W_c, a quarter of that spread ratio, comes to 0.22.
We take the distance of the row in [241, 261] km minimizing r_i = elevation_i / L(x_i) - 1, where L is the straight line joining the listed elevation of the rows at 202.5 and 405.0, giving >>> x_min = 260.0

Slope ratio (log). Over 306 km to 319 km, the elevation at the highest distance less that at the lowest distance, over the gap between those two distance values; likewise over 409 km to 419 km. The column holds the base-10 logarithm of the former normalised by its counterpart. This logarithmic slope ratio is -0.1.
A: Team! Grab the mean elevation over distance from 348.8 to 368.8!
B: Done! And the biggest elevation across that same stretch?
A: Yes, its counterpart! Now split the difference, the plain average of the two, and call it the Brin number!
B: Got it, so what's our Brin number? 185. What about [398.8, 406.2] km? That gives 190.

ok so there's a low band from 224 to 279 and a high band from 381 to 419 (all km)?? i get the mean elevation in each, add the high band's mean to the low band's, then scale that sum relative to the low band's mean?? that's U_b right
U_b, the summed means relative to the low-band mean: 2.02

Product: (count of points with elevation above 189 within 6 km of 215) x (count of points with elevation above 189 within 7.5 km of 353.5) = 10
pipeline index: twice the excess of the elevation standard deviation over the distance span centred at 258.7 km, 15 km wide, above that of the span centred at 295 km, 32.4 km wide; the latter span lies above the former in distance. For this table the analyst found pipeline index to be -10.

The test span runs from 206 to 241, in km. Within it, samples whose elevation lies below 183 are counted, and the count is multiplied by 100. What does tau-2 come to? 400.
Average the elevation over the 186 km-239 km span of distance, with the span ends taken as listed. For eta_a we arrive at 193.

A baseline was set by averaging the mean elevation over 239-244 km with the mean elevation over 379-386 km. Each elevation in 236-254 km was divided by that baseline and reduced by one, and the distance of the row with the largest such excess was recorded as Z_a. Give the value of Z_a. 250.0 km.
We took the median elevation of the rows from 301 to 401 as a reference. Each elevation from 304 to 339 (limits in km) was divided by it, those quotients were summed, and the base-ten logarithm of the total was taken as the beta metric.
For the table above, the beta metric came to 1.16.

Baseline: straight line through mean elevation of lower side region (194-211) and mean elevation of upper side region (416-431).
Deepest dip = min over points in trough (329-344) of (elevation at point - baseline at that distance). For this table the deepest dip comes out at -20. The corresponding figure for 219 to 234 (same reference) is -45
